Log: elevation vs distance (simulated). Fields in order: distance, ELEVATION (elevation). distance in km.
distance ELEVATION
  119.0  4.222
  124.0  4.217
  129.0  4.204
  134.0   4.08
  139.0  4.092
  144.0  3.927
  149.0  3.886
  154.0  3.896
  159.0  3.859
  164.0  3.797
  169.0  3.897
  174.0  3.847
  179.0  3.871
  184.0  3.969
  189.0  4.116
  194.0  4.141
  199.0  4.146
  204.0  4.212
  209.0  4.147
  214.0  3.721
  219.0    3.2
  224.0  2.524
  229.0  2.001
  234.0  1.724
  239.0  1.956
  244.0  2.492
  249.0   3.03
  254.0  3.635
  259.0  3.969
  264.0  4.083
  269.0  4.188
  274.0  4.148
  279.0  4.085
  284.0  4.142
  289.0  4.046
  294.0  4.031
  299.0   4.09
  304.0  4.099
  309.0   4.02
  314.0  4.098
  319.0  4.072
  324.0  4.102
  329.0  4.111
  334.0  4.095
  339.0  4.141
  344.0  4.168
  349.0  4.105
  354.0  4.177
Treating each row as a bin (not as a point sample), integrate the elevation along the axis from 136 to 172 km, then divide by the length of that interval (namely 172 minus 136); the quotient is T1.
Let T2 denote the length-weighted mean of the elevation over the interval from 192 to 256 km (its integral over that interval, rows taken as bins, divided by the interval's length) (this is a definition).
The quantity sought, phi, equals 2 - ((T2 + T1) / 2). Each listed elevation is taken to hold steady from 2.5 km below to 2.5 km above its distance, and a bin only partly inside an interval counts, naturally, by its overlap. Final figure -1.5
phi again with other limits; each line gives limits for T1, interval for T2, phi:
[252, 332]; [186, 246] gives -1.6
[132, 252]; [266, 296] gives -1.8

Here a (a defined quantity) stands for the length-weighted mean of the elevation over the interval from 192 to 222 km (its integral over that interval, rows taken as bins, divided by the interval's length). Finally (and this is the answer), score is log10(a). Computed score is 0.591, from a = 3.90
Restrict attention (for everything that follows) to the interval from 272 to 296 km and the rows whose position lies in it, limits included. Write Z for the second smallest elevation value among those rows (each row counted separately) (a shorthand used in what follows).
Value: 4.046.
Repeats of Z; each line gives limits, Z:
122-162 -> 3.886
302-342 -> 4.072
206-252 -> 1.956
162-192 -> 3.847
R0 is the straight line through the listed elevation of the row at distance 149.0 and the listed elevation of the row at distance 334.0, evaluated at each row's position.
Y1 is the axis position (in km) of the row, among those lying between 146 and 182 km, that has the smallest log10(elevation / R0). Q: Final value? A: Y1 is 164.0 km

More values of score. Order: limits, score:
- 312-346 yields 0.614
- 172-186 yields 0.590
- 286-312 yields 0.608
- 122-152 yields 0.609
